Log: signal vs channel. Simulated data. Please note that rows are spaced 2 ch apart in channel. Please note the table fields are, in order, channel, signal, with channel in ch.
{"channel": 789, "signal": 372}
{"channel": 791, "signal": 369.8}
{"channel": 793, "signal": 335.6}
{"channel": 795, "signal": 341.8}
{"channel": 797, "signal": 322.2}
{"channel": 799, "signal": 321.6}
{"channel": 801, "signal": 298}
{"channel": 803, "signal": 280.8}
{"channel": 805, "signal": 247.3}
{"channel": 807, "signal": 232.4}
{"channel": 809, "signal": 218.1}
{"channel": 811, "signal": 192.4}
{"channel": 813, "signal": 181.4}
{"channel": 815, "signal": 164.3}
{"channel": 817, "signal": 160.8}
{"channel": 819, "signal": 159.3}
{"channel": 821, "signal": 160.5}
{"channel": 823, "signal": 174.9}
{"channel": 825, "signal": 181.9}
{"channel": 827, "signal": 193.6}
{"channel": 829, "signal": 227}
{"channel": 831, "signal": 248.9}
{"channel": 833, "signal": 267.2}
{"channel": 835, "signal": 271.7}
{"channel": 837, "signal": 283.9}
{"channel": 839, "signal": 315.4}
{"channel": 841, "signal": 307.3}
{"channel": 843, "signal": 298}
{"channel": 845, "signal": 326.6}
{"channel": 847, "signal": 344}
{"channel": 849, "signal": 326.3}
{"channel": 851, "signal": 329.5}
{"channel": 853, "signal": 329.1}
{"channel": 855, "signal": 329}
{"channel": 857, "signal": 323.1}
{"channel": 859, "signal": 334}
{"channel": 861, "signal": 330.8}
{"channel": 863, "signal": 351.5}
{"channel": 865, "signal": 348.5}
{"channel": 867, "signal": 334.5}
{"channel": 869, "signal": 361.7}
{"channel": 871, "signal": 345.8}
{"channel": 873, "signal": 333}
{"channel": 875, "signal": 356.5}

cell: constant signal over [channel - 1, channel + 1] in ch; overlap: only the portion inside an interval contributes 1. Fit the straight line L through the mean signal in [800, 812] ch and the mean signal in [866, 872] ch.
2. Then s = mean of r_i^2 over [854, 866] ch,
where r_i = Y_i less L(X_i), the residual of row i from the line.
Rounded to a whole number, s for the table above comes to 53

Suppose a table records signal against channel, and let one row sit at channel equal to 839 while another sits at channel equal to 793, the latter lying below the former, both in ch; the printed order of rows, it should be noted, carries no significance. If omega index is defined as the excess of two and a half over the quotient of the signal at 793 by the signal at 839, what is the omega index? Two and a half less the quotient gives 1.44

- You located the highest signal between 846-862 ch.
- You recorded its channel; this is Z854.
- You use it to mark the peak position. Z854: 847 ch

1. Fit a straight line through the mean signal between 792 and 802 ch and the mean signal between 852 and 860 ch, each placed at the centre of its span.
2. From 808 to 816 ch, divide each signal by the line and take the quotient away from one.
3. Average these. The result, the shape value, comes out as 0.4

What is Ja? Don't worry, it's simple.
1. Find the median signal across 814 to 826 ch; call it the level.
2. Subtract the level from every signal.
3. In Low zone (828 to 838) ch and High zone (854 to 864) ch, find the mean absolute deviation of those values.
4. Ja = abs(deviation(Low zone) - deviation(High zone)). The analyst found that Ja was 10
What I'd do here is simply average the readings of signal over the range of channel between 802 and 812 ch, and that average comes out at 234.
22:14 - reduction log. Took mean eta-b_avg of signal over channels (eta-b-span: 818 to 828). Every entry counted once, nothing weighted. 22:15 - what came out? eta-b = 174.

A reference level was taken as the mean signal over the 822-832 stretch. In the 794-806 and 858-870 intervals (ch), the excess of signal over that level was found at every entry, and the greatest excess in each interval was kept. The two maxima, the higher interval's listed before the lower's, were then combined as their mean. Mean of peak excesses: 146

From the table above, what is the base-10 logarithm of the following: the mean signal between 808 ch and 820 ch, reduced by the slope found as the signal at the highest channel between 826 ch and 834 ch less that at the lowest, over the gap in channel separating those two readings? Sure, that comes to 2.22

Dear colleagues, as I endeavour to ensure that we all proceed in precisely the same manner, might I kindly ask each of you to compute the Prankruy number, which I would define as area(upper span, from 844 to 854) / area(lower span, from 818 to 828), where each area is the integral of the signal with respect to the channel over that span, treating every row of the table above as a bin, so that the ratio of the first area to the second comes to 1.90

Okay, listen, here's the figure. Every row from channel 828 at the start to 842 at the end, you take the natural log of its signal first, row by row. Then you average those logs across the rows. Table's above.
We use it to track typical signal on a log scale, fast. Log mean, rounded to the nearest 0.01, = 5.61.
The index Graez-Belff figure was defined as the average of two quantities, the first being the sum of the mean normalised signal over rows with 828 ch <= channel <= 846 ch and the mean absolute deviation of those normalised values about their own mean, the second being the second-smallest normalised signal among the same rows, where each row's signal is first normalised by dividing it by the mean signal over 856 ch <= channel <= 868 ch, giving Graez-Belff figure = 0.83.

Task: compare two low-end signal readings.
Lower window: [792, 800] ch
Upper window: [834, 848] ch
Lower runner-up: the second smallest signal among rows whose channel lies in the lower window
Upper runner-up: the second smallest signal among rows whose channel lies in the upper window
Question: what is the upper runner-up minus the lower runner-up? -38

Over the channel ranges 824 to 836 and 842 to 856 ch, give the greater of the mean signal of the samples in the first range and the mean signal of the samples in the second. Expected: 326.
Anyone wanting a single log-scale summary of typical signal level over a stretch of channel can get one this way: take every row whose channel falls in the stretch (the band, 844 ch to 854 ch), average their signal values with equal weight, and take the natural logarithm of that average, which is 5.80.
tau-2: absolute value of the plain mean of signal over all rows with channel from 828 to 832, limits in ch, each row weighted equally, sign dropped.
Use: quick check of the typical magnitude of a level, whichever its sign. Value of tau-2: 238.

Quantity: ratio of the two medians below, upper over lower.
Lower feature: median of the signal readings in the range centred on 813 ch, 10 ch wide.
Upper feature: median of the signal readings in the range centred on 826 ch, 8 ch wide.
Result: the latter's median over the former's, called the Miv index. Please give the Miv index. 1.0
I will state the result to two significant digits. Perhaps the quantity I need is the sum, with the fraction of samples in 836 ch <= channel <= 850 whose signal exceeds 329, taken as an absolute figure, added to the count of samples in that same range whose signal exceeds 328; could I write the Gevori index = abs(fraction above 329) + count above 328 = 1.1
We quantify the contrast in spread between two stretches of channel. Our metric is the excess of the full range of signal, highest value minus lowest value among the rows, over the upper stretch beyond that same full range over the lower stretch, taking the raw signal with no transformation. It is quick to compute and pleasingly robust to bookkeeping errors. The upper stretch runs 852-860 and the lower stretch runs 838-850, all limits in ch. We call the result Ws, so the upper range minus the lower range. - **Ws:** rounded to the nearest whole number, -35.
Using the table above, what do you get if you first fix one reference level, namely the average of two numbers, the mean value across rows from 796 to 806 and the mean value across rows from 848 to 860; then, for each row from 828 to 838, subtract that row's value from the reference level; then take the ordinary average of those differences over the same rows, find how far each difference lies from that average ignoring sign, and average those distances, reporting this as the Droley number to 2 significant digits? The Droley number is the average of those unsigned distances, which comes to 17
